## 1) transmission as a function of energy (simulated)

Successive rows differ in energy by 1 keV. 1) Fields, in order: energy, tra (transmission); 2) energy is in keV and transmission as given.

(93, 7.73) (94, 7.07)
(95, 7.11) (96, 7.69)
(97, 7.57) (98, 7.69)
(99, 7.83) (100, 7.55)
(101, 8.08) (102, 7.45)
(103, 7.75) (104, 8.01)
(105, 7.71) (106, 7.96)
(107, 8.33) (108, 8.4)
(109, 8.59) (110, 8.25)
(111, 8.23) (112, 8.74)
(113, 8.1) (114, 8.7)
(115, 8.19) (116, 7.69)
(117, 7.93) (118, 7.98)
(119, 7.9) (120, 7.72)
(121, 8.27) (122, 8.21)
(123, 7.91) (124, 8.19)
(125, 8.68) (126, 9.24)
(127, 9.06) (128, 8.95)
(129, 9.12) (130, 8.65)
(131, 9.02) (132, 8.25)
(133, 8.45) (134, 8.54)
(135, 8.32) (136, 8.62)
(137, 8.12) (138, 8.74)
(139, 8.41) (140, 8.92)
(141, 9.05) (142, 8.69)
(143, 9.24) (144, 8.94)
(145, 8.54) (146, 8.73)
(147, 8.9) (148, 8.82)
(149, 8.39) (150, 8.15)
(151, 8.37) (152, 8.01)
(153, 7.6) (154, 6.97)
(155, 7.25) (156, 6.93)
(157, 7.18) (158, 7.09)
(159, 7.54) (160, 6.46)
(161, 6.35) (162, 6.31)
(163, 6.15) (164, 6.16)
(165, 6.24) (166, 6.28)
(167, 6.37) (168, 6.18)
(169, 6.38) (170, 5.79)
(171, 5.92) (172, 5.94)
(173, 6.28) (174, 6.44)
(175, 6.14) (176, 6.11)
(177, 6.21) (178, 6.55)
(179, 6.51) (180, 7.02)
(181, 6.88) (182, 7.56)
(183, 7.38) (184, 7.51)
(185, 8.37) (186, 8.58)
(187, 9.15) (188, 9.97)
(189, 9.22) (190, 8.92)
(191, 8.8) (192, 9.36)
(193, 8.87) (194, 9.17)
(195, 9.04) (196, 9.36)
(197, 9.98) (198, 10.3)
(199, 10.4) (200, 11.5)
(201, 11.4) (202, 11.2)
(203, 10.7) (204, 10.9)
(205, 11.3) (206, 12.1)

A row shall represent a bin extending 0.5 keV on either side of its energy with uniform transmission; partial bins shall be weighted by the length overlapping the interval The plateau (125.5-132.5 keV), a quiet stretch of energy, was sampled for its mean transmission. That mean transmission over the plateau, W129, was 8.9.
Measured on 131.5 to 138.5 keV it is 8.4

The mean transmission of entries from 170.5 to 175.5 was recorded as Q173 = 6.1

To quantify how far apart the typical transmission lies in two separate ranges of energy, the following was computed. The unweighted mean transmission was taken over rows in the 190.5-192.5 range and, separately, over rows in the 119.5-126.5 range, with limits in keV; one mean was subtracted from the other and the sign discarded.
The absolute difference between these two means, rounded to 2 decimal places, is 0.76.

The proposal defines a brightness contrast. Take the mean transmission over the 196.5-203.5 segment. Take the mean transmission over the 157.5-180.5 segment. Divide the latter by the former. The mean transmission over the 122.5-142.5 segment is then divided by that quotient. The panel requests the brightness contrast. 14.6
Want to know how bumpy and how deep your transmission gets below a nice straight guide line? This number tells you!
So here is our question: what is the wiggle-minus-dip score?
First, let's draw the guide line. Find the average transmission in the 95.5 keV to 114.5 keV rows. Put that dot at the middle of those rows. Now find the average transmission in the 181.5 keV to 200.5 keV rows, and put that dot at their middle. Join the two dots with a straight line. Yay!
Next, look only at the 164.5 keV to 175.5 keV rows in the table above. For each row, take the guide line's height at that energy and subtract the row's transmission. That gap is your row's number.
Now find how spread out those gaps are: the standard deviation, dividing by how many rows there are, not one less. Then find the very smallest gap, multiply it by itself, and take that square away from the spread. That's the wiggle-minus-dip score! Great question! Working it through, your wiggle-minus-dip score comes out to -5.8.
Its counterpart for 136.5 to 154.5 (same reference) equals 0.1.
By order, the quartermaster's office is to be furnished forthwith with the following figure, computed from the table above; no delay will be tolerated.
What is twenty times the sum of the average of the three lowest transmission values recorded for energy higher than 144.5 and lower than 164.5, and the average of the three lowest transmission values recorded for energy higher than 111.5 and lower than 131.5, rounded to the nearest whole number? 280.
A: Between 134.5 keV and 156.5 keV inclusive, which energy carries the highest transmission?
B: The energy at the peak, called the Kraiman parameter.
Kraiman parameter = 143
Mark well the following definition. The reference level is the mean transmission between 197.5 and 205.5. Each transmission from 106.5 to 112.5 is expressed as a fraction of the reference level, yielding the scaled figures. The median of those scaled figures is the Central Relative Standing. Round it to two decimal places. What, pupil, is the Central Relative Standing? 0.76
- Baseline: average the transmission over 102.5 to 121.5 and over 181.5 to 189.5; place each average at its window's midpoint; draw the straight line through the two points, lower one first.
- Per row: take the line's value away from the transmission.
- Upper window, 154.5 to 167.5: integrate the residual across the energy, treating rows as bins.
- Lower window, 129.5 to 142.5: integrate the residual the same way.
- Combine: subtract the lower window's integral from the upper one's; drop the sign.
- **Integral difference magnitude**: 27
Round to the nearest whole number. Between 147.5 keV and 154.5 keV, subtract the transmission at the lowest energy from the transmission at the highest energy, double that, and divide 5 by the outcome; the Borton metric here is -1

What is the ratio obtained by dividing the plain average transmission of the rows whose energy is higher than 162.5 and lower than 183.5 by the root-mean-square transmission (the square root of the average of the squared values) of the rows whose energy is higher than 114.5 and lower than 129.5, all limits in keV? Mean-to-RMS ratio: 0.77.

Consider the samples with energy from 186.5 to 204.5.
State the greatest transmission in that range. 11.5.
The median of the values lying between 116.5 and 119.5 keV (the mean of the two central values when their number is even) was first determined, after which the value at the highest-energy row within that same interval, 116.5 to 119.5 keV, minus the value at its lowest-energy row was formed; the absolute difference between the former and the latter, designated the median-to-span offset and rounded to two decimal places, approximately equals 7.96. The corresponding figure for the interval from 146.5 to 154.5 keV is 10.19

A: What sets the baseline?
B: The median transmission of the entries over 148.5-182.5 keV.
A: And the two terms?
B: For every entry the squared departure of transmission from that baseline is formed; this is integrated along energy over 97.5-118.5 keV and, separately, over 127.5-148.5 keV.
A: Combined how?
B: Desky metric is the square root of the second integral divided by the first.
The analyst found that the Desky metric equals 1.4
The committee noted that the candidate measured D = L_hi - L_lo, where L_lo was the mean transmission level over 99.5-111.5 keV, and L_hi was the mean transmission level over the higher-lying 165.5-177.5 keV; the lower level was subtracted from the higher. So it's -1.9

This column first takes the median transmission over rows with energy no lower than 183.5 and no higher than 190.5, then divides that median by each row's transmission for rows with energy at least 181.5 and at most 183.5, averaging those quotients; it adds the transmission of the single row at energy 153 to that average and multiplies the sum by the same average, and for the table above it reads 10.5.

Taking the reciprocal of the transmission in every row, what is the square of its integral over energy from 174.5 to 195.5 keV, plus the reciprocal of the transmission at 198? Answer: 7.4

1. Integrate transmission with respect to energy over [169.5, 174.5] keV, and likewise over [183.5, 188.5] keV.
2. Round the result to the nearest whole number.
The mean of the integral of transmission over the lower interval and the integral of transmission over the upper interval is 37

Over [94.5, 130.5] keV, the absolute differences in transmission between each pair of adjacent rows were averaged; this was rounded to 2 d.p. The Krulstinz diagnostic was 0.31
